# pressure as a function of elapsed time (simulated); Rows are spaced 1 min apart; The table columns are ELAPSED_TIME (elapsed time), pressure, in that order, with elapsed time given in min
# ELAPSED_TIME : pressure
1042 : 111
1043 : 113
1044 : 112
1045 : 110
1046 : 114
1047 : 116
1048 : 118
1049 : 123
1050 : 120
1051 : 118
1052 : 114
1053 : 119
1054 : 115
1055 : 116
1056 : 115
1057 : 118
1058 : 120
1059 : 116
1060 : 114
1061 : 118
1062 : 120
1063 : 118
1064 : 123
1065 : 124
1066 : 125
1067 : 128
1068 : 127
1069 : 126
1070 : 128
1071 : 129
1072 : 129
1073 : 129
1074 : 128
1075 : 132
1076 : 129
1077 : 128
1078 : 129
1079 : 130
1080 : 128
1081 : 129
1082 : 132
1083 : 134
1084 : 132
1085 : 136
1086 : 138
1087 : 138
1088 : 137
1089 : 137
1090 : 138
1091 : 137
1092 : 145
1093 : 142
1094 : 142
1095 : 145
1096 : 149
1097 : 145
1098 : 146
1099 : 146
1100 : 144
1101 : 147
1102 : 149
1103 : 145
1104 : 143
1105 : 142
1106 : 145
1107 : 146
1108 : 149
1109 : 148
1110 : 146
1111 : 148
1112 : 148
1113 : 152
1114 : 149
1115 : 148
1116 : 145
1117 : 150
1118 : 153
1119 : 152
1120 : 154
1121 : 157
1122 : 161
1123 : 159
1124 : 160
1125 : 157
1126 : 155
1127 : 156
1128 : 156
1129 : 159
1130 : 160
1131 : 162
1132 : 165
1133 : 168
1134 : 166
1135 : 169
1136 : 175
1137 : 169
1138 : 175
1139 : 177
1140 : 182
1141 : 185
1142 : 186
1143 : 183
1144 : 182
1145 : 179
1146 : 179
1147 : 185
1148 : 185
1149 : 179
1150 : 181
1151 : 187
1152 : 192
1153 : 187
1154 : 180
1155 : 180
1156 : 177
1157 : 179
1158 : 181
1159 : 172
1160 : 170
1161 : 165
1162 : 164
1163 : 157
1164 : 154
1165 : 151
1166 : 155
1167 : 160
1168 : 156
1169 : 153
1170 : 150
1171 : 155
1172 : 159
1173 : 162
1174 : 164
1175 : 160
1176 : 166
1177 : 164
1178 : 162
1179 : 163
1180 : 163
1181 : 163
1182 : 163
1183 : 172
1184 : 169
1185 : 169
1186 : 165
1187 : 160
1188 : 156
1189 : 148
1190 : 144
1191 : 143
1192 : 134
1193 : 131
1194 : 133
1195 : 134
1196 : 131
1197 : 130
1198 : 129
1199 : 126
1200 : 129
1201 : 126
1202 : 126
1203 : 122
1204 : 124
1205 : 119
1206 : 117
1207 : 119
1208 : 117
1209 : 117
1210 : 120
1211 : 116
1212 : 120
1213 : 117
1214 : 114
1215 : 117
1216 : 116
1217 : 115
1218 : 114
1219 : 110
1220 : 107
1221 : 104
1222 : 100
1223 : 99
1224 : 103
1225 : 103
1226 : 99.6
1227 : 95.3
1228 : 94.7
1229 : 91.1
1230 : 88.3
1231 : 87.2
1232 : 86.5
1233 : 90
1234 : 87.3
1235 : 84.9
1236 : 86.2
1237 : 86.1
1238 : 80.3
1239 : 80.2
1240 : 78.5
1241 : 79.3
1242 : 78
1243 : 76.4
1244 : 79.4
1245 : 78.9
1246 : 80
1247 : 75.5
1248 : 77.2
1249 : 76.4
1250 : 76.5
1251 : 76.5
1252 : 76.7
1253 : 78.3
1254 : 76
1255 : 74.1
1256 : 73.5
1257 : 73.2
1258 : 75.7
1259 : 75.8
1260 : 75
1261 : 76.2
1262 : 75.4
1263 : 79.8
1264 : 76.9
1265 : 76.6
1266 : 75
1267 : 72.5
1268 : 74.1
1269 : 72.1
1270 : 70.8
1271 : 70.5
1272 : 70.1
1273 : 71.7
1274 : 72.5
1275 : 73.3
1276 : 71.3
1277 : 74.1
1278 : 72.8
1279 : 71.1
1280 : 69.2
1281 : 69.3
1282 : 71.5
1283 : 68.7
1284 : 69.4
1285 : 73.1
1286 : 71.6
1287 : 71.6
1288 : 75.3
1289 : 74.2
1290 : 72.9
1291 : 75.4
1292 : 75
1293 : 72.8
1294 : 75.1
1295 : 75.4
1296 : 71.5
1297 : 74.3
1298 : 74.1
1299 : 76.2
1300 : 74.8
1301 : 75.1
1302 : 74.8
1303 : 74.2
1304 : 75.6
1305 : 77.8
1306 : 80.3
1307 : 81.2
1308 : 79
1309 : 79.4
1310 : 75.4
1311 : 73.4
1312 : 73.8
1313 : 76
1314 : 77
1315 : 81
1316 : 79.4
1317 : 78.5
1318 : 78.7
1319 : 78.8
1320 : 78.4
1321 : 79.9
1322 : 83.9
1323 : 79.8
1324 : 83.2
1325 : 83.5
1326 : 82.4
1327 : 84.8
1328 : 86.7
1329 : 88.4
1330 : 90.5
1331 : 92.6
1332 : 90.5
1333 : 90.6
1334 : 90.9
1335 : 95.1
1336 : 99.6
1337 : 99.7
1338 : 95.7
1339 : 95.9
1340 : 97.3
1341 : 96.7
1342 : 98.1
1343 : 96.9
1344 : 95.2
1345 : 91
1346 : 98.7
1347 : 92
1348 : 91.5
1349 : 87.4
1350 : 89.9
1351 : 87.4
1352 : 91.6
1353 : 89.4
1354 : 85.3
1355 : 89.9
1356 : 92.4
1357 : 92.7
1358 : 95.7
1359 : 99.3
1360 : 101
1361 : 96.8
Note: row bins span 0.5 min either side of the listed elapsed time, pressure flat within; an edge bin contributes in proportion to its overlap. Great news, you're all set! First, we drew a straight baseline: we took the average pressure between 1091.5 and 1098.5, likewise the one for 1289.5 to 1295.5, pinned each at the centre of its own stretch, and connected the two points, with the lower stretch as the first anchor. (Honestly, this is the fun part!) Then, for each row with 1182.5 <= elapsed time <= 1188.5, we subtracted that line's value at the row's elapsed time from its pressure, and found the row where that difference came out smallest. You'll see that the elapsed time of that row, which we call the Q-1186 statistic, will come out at 1188 min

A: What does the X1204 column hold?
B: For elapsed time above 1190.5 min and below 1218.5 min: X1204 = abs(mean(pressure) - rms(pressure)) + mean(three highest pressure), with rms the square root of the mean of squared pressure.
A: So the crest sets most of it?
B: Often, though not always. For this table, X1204 137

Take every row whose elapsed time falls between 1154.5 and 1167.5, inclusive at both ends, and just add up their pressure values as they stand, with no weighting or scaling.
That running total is 2165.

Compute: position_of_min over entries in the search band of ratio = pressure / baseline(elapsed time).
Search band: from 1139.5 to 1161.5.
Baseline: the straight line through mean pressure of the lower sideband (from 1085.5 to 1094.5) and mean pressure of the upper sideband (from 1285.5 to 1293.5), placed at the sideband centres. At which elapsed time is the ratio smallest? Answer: 1161 min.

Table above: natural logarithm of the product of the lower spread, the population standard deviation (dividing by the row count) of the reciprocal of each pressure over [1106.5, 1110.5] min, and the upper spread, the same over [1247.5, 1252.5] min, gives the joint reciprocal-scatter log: -19.7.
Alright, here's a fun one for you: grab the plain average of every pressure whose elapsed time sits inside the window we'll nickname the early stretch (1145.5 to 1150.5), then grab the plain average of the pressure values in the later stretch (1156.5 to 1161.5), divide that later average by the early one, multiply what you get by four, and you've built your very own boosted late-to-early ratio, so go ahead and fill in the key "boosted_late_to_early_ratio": 3.8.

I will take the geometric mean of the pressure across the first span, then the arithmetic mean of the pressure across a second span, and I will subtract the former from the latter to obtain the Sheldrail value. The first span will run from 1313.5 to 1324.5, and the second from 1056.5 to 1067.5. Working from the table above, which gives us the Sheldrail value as 41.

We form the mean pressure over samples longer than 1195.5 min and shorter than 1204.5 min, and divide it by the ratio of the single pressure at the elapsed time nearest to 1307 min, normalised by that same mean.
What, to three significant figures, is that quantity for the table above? 199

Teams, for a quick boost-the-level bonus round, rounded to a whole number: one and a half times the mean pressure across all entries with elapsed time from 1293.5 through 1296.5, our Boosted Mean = 111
